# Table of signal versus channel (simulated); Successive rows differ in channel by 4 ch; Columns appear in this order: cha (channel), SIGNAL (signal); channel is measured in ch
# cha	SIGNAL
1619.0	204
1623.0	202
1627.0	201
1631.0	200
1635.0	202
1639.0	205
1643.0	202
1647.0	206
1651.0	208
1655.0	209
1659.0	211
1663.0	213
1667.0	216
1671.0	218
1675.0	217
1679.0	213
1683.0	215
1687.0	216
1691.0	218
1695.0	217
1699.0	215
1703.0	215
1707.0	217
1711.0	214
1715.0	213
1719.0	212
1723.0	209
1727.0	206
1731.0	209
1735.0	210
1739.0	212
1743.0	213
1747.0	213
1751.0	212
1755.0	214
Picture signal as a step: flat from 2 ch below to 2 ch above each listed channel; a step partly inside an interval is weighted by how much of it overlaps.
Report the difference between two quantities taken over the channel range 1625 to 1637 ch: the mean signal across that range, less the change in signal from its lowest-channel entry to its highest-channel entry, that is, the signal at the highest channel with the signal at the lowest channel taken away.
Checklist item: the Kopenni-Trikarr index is 200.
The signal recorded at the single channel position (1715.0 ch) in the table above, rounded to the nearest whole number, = 213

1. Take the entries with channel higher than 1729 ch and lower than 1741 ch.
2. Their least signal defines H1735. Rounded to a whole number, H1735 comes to 209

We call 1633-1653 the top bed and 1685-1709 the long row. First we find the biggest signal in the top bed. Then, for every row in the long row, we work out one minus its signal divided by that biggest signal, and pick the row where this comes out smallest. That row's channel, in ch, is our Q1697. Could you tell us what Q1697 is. 1691.0 ch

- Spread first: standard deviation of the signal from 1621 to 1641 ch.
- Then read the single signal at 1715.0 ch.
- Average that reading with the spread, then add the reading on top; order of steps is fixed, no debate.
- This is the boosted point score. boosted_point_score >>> 320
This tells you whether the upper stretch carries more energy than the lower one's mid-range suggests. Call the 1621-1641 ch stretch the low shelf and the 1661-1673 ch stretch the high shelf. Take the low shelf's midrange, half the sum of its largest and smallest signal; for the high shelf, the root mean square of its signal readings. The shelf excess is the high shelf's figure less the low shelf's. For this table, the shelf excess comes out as 13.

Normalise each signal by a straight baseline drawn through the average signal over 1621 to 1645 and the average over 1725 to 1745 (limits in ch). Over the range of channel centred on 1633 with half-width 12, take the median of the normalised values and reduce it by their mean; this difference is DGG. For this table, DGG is -0.0017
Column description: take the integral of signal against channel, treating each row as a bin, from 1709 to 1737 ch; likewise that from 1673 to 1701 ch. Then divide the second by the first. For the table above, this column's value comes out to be 1.03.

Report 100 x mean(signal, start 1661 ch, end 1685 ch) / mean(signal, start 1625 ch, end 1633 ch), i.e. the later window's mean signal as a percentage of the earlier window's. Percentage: 107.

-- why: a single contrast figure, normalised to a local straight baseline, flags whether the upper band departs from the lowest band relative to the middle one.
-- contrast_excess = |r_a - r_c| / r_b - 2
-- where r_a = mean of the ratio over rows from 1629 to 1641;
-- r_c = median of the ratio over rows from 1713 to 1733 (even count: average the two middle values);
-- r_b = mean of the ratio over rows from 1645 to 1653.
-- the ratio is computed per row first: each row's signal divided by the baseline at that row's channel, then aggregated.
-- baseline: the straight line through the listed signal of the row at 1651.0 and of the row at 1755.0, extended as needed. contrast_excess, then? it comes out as -1.99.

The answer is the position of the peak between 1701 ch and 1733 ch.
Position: 1707.0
